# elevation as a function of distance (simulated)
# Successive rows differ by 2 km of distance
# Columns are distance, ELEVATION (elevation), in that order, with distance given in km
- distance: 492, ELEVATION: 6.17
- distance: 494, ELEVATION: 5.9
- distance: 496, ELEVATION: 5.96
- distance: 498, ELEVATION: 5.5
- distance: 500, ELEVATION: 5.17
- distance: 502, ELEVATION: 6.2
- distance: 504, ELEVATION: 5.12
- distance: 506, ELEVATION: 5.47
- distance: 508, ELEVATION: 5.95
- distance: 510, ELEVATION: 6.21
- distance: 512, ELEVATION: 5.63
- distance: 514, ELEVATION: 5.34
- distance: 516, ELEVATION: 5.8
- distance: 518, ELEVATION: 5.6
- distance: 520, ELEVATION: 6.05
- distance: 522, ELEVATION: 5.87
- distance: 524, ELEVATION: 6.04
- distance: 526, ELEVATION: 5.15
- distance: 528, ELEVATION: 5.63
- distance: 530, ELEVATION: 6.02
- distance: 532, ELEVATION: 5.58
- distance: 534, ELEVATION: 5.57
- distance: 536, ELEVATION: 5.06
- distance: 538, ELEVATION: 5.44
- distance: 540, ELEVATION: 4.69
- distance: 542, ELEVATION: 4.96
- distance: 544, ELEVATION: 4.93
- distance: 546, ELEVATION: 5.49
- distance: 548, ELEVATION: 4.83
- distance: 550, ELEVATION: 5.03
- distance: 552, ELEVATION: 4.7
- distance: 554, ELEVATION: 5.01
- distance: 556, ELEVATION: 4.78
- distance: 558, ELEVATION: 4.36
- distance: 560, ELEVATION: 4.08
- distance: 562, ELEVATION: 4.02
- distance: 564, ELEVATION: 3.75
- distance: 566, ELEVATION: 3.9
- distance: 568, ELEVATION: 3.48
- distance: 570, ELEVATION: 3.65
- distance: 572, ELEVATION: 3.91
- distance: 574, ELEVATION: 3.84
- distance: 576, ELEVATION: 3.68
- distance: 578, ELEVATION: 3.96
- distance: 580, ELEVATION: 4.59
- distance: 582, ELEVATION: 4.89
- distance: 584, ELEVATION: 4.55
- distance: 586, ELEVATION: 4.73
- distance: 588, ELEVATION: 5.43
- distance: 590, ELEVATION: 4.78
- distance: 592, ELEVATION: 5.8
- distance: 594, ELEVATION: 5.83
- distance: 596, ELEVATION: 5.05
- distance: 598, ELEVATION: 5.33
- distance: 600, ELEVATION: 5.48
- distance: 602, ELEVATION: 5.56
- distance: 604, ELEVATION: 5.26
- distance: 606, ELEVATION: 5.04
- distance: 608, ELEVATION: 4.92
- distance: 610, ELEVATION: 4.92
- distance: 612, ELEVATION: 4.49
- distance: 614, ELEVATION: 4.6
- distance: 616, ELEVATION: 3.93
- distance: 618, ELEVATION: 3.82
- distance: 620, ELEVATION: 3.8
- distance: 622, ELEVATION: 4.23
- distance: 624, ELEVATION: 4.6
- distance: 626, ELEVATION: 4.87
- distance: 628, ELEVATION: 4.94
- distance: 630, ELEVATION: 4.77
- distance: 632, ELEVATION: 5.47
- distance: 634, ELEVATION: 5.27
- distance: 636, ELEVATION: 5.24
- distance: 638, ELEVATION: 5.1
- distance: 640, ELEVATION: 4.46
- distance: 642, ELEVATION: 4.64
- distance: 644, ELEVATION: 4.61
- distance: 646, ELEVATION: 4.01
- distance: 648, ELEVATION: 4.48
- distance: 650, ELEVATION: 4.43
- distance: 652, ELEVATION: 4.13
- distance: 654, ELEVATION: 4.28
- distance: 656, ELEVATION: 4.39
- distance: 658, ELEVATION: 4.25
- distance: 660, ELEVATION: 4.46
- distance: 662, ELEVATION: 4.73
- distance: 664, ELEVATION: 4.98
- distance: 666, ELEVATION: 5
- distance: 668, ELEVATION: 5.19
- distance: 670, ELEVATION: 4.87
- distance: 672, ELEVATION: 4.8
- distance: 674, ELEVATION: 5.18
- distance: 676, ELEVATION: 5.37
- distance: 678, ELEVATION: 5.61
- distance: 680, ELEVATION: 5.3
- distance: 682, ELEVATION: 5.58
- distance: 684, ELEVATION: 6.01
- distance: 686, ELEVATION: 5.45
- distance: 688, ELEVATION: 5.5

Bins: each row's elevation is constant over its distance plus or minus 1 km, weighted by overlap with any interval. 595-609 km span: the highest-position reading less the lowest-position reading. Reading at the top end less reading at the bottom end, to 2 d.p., -0.13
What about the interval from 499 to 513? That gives 0.46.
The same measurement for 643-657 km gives -0.22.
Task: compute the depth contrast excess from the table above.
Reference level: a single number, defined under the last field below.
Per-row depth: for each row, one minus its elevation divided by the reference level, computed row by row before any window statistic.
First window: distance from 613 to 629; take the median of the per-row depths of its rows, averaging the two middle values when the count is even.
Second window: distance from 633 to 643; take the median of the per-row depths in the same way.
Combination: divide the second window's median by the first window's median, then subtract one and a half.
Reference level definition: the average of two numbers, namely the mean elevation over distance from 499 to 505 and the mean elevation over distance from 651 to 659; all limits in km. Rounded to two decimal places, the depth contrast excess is -1.97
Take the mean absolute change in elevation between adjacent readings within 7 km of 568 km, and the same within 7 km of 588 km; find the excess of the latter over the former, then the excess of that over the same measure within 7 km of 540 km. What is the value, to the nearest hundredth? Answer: -0.15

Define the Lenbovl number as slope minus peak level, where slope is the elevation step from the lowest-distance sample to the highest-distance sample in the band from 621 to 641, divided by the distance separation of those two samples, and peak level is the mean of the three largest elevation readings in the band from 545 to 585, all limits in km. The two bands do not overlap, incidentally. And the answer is -5.2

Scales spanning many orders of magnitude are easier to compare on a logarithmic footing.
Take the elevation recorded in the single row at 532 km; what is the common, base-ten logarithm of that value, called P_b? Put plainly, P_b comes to 0.75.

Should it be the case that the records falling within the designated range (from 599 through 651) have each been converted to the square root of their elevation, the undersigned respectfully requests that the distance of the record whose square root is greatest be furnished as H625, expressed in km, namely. 602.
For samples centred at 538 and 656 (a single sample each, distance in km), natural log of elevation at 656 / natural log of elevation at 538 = 0.87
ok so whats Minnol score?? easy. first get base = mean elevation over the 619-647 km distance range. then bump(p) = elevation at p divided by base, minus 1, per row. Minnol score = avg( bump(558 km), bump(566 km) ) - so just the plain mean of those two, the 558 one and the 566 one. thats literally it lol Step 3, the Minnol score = -0.12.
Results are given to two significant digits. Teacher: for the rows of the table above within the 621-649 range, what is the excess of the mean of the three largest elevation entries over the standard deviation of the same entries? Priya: 4.9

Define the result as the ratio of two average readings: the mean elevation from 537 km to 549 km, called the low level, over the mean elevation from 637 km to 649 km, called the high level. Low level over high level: 1.11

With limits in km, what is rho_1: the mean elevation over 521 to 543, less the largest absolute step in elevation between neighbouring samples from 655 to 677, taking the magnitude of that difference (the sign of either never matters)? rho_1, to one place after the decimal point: 5.1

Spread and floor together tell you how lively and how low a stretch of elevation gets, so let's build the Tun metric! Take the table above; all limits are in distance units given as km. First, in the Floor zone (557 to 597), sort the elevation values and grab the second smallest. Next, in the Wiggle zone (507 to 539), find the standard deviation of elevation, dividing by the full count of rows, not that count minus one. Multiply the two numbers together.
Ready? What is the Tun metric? 1.2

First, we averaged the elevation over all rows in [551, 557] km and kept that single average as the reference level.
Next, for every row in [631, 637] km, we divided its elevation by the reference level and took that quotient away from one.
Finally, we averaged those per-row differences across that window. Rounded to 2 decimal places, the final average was -0.10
